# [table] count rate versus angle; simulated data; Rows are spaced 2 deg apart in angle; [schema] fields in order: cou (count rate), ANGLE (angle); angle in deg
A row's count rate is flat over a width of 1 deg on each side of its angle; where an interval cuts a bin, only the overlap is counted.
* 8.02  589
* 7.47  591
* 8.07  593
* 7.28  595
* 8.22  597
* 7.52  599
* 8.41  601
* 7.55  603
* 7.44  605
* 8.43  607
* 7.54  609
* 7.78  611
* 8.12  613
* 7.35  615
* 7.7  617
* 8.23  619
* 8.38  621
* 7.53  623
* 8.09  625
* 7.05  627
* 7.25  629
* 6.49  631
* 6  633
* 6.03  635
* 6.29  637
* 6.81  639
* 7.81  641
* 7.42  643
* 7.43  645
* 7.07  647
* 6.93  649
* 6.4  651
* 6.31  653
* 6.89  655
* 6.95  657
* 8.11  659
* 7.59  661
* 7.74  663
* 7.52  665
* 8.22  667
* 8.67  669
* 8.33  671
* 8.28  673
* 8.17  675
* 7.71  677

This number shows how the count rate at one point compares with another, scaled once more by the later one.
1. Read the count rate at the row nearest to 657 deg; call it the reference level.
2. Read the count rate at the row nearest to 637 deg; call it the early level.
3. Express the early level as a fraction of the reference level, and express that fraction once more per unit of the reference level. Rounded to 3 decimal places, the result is 0.130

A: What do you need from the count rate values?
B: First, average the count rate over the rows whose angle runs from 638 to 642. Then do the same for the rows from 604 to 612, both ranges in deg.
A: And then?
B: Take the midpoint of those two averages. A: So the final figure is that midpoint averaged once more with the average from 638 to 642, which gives 7.43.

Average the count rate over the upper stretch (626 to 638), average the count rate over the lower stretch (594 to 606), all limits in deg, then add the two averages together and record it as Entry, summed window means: 14.3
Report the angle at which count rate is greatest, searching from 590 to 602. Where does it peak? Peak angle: 601 deg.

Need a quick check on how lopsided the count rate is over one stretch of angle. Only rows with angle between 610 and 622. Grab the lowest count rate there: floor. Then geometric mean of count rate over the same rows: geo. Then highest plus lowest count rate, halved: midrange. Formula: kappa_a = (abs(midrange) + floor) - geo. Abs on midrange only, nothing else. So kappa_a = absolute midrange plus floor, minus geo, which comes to 7.3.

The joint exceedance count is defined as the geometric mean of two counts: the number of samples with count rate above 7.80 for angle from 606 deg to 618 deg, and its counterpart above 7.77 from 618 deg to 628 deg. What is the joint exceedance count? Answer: 2.4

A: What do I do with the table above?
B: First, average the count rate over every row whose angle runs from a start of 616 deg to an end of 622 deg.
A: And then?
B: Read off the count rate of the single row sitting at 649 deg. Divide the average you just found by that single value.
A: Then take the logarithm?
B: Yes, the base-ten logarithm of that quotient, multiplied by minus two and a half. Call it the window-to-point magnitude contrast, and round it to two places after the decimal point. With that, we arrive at -0.17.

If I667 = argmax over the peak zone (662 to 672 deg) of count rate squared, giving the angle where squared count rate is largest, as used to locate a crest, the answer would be 669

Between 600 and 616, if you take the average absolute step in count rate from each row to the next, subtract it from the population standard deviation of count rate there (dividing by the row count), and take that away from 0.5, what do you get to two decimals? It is 0.69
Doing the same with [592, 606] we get 0.81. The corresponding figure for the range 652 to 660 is 0.45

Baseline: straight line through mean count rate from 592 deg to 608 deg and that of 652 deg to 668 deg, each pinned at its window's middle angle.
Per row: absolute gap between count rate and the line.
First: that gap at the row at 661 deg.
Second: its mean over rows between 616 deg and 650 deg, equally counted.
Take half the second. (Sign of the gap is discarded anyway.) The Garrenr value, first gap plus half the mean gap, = 0.5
